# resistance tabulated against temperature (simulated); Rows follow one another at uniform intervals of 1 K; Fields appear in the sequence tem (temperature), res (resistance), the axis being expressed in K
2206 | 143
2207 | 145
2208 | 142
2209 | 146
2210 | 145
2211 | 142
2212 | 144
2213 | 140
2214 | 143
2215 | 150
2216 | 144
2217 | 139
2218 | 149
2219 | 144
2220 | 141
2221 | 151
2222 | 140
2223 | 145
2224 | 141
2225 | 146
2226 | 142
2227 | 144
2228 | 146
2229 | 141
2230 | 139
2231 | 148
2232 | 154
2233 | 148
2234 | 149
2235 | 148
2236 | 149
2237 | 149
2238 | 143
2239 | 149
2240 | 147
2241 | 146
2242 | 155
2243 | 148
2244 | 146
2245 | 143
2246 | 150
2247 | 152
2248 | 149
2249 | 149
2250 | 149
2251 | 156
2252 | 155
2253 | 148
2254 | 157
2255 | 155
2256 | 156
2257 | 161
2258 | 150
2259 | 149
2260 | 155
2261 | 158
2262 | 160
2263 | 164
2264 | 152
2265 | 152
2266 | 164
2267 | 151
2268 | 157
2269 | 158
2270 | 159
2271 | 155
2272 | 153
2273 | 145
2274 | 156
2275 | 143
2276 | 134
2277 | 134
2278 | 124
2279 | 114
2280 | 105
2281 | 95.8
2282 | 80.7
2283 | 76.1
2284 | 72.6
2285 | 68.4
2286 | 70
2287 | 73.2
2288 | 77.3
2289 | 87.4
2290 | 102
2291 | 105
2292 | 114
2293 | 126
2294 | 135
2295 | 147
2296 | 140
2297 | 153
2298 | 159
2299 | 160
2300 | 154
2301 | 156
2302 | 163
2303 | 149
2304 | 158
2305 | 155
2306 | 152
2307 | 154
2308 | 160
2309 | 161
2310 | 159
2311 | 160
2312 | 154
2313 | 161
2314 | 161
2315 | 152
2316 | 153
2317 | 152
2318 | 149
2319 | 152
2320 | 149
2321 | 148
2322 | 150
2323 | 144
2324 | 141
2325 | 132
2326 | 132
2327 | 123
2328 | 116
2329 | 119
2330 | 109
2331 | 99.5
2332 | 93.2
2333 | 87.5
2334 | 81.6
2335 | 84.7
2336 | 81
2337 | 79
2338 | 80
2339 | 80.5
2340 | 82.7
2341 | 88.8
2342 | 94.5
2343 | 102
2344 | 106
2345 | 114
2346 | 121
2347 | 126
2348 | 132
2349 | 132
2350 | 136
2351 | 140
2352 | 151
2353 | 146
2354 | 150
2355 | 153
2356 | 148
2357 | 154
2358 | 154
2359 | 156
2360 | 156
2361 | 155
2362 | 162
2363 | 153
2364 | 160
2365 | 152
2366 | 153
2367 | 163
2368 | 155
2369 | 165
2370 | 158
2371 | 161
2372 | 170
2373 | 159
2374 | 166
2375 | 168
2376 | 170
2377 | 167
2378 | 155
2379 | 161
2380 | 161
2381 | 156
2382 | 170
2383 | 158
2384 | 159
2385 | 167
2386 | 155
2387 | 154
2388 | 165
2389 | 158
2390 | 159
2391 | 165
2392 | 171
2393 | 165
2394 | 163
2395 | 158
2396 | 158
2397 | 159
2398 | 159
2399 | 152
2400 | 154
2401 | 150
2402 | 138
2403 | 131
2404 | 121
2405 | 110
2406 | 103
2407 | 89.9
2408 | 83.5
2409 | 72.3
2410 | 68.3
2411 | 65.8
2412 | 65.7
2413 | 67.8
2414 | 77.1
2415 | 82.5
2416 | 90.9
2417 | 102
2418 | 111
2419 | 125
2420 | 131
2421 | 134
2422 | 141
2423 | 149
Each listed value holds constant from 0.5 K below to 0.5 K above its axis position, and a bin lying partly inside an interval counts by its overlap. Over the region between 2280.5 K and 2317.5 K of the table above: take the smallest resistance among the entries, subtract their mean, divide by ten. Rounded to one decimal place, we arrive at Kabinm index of -6.3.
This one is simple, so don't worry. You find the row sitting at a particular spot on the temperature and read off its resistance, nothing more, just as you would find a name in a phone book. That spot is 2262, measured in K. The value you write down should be 160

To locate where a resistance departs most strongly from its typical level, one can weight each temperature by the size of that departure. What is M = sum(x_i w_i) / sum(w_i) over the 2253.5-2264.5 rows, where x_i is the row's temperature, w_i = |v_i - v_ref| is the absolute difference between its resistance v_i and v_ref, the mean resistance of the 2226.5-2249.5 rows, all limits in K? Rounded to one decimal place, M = 2259.2 K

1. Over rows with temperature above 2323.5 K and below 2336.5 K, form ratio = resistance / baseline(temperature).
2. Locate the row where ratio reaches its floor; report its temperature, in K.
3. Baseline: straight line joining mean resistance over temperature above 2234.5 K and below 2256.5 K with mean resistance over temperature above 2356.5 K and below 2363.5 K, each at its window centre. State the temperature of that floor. 2336 K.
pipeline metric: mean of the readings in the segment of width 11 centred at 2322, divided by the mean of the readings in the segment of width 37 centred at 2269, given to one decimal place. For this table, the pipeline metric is 1.1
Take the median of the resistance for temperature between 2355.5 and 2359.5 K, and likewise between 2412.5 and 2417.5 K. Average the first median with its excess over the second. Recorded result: 113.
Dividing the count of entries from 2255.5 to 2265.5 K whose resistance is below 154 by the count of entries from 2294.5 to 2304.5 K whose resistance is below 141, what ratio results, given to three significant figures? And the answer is 4.00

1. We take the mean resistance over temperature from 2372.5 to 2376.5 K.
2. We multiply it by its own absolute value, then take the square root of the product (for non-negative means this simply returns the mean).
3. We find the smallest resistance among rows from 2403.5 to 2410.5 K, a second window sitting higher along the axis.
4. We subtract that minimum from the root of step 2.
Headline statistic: 97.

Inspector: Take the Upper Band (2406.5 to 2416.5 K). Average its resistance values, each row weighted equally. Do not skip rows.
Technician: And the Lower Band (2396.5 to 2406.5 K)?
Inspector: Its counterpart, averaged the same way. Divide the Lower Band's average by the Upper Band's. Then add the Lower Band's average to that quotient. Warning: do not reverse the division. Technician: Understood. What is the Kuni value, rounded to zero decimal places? 140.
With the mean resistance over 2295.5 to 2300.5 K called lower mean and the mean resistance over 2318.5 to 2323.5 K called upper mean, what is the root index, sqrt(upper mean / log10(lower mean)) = 8.2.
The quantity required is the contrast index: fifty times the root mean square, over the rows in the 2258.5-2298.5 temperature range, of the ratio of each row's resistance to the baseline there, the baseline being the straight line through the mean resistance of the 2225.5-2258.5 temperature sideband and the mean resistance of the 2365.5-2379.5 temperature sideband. 43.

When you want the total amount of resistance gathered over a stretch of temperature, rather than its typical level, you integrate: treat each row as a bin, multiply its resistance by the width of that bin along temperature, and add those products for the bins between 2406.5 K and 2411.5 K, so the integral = 380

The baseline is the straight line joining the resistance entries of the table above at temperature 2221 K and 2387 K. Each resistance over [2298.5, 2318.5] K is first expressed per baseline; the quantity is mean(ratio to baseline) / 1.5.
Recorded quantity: 0.68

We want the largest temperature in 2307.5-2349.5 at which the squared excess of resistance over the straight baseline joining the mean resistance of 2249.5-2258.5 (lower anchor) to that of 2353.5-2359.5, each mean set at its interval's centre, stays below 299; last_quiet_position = 2324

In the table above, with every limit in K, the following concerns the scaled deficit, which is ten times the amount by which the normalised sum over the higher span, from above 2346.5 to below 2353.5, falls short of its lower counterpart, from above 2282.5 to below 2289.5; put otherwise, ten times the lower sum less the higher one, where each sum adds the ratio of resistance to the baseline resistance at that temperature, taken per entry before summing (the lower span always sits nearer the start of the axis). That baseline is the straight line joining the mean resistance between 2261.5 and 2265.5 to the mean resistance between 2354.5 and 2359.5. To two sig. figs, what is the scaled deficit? -29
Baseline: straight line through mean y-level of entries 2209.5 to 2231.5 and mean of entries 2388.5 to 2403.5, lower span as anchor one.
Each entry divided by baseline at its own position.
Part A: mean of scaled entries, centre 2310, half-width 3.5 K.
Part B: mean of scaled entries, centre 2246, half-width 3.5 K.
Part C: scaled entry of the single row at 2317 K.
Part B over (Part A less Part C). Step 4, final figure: 22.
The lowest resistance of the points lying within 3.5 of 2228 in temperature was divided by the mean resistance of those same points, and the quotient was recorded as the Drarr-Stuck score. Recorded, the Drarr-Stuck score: 0.967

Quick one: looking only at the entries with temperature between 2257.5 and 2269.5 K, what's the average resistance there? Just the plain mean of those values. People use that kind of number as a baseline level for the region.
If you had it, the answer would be 156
